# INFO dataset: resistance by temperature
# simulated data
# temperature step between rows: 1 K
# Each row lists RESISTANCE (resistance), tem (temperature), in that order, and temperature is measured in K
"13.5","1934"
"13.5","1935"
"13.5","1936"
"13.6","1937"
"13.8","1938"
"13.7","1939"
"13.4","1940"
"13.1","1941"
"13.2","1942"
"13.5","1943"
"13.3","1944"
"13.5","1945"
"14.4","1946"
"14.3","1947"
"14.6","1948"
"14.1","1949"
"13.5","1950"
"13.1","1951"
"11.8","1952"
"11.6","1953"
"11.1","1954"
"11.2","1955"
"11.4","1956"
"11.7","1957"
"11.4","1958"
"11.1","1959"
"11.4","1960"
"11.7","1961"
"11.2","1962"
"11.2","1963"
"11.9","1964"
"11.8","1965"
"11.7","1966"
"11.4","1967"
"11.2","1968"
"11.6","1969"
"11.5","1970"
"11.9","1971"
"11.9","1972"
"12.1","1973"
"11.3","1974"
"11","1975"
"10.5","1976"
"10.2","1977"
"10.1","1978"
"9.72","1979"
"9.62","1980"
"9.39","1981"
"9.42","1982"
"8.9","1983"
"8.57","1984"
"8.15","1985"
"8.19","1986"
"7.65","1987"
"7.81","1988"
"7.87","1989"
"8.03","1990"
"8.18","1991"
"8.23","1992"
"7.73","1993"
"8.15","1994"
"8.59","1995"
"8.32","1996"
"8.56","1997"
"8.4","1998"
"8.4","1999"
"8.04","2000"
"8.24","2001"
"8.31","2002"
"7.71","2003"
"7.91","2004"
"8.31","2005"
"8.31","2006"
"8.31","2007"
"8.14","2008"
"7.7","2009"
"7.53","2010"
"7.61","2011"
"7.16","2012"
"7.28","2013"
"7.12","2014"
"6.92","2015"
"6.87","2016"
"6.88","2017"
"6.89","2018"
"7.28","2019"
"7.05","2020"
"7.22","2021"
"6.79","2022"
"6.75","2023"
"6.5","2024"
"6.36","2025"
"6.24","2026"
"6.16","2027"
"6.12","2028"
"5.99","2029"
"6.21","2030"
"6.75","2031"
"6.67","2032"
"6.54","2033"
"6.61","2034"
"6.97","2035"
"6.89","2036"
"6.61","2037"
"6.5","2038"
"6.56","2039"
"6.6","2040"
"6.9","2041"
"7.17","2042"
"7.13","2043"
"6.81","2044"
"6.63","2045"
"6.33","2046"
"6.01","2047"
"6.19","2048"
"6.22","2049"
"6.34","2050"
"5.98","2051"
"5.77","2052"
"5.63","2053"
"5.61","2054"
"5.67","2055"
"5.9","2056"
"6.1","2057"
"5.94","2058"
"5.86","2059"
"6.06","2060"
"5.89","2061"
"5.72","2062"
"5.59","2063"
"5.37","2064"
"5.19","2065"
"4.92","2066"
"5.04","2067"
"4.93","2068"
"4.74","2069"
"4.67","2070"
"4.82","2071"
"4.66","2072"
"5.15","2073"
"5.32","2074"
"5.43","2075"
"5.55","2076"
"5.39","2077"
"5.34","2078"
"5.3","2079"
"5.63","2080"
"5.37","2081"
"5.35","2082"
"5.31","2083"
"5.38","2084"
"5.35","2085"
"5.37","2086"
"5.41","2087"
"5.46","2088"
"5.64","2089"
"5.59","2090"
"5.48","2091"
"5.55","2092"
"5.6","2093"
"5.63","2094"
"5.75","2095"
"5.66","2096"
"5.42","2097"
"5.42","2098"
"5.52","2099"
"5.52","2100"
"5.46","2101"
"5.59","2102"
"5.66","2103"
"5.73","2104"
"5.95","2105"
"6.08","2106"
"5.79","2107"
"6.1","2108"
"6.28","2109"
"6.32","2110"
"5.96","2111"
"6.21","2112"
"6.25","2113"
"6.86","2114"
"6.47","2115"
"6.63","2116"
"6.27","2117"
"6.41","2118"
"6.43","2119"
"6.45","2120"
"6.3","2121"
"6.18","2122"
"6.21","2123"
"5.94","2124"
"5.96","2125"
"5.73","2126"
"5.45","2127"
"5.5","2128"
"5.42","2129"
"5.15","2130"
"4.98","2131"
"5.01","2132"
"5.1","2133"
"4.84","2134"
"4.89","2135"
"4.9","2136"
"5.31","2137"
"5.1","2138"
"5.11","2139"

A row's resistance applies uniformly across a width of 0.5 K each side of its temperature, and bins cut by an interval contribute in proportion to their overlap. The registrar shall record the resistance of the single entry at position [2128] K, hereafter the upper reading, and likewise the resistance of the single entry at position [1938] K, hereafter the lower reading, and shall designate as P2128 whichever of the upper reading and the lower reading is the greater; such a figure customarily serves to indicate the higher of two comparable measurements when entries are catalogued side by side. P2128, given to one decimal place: 13.8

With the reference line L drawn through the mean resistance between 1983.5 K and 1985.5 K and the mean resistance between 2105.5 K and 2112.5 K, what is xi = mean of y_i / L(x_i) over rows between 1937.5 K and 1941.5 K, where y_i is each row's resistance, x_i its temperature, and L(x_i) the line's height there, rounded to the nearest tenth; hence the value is 1.5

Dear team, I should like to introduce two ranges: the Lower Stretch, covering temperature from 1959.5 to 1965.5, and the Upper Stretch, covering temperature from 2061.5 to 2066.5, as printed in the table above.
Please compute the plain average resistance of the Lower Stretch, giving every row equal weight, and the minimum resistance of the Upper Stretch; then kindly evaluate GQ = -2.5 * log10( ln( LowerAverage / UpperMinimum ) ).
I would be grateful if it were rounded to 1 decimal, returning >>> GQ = 0.2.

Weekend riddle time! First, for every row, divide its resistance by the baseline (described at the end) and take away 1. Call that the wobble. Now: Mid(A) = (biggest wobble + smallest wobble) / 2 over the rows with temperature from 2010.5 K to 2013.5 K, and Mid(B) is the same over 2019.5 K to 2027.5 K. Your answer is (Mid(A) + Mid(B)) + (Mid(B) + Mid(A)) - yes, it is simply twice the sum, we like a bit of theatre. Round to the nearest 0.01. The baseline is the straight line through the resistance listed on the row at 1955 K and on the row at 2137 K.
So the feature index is -0.93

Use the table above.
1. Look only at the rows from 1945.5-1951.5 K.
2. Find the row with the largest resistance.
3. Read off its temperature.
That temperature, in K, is 1948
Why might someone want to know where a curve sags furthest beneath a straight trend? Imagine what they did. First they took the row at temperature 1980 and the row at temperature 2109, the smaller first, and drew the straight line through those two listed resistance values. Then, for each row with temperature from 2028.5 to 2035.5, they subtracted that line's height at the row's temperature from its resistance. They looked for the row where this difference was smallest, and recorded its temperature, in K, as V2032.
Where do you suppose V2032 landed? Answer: 2029 K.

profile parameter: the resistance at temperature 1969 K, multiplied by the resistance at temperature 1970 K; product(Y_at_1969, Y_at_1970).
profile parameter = 133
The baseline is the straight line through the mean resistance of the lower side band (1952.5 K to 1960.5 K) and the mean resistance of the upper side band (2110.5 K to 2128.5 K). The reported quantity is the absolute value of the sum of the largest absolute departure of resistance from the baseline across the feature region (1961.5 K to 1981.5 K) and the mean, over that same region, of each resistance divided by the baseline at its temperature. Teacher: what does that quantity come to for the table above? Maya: 2.28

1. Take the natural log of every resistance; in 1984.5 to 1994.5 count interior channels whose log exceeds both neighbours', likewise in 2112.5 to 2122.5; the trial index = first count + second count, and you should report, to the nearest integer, 5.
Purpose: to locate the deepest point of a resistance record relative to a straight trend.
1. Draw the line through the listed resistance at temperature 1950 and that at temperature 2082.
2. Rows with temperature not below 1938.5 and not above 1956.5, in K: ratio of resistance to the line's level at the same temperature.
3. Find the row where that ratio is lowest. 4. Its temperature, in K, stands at 1954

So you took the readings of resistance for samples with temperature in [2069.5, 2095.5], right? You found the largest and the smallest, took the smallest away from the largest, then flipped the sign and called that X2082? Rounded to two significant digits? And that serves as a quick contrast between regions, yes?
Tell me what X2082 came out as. -1.1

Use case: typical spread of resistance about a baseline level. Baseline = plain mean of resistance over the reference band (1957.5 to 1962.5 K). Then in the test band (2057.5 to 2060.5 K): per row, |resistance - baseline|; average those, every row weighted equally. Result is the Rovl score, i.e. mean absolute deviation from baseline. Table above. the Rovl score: 5.4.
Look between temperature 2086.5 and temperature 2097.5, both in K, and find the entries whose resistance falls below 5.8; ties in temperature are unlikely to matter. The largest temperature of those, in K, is 2097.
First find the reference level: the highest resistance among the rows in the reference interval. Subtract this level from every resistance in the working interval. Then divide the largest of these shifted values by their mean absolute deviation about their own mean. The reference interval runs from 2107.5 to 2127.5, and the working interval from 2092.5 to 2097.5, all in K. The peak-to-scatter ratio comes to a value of -14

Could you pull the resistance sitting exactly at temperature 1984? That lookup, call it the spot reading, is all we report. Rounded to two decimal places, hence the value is 8.57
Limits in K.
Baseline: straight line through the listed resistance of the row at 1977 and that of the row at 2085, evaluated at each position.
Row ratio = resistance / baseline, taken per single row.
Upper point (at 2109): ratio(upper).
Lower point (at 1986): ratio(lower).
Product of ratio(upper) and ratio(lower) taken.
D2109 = 1.23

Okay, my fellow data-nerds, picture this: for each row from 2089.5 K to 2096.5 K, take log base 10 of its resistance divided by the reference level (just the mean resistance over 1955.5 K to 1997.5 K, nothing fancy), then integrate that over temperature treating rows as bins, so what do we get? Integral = -1.8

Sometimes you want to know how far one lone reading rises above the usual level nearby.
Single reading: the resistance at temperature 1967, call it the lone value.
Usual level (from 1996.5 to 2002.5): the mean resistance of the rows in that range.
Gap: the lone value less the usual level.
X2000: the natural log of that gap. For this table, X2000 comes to 1.1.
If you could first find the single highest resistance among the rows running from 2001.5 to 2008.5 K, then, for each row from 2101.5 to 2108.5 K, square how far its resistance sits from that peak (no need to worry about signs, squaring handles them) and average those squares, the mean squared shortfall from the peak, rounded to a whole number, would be 6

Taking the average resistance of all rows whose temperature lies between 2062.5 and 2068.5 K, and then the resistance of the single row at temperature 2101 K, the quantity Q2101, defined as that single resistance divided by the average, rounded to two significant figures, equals 1.1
